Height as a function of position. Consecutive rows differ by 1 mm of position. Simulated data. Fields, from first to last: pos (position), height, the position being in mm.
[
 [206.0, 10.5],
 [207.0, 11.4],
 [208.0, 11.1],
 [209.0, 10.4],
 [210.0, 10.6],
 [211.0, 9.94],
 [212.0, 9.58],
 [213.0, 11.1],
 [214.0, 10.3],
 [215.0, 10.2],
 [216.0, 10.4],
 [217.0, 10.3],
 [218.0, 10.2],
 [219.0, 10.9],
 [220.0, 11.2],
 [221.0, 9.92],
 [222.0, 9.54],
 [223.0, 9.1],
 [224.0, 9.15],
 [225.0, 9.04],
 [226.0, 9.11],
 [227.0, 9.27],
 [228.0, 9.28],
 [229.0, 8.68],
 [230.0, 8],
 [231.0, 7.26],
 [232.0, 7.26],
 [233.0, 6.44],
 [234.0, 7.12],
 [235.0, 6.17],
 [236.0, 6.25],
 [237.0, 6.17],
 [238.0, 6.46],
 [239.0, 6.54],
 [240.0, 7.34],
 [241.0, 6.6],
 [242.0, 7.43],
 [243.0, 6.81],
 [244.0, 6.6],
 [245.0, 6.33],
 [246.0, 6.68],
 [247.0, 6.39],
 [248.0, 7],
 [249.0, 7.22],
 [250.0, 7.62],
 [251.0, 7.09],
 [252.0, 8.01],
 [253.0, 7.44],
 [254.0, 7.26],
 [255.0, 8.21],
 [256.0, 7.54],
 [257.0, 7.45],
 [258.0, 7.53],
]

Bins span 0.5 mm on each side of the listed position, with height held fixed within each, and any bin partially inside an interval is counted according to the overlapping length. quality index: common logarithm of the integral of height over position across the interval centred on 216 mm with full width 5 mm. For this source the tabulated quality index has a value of 1.71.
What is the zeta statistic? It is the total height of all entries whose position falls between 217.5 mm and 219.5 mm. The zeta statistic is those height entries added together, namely 21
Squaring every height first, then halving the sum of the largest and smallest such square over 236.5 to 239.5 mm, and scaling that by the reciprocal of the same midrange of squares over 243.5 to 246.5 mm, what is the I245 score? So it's 1.0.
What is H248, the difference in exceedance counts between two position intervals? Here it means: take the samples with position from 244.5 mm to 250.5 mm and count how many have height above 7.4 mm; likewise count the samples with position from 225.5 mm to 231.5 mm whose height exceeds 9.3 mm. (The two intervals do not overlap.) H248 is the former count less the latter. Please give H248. 1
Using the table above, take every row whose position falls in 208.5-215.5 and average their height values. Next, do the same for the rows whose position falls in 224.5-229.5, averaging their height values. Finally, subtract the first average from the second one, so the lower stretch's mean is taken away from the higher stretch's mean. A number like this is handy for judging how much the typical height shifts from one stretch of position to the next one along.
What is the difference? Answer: -1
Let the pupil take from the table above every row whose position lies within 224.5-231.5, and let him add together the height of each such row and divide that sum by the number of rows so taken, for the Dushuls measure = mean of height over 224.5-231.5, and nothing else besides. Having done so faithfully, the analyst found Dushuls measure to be 8.7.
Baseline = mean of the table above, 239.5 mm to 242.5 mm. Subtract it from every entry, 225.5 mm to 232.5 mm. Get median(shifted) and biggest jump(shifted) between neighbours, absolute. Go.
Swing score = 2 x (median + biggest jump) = 5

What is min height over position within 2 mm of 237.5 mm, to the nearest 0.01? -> 6.17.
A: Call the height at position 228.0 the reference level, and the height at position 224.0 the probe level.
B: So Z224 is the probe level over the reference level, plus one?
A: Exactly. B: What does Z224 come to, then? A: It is 1.99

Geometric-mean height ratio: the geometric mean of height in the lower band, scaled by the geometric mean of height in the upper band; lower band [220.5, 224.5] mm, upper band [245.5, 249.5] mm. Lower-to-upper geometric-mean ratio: 1.38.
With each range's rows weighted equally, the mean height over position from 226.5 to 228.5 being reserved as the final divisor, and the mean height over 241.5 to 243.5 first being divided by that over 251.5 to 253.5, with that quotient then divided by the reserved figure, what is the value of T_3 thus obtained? 0.10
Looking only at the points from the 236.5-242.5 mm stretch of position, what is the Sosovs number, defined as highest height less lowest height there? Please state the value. 1.26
